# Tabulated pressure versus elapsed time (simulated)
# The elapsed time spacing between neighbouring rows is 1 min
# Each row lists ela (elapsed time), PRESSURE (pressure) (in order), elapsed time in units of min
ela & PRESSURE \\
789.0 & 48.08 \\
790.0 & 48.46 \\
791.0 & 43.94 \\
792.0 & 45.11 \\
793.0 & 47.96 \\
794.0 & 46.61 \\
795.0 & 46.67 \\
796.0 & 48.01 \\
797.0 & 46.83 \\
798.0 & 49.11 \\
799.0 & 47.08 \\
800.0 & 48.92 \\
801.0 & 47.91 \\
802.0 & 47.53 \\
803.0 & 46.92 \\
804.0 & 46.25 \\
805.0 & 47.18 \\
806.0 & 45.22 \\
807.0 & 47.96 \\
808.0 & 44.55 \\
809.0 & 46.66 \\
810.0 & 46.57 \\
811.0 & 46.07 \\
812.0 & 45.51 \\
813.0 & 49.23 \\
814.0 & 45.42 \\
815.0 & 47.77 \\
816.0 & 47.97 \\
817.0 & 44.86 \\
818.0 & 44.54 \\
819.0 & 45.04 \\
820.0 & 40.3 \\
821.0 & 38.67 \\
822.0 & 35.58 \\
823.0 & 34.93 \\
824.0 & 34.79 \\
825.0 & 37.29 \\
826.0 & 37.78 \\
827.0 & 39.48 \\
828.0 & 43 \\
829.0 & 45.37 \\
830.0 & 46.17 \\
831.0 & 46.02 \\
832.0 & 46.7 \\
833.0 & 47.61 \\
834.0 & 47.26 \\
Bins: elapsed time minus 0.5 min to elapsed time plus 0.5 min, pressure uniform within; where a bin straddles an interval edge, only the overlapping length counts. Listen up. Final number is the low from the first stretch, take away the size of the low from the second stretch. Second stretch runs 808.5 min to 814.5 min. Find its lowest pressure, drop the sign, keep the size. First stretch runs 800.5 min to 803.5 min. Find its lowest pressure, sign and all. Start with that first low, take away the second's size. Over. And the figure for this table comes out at 1.5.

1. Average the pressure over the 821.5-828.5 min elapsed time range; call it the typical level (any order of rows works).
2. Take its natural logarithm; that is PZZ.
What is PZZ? 3.63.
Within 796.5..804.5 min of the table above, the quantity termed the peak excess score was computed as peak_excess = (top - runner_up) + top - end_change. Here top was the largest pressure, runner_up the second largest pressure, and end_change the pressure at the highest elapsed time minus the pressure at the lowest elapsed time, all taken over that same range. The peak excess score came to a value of 49.9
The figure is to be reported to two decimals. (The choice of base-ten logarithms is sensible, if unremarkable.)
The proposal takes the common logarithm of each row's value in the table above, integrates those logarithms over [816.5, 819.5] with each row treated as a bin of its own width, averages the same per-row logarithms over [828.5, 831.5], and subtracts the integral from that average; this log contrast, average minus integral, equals -3.29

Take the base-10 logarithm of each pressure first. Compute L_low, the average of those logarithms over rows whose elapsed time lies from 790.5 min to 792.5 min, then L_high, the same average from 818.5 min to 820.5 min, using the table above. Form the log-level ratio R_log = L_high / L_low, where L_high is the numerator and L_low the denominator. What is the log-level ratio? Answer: 0.99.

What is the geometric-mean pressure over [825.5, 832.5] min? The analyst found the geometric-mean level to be 43.4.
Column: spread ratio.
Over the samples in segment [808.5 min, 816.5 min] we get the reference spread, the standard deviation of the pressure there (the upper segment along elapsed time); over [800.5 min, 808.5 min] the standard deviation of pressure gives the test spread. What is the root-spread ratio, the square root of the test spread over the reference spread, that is 0.97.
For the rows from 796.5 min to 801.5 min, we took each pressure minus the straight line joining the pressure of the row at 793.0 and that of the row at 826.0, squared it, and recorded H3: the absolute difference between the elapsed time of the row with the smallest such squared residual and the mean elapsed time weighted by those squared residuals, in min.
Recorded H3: 2.6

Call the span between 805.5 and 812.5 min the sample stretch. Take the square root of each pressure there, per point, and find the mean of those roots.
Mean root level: 6.79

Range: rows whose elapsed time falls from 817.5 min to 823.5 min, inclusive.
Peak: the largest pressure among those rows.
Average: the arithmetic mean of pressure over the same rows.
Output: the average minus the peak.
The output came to -5.2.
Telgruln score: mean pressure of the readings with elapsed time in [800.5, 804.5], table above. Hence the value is 47.2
